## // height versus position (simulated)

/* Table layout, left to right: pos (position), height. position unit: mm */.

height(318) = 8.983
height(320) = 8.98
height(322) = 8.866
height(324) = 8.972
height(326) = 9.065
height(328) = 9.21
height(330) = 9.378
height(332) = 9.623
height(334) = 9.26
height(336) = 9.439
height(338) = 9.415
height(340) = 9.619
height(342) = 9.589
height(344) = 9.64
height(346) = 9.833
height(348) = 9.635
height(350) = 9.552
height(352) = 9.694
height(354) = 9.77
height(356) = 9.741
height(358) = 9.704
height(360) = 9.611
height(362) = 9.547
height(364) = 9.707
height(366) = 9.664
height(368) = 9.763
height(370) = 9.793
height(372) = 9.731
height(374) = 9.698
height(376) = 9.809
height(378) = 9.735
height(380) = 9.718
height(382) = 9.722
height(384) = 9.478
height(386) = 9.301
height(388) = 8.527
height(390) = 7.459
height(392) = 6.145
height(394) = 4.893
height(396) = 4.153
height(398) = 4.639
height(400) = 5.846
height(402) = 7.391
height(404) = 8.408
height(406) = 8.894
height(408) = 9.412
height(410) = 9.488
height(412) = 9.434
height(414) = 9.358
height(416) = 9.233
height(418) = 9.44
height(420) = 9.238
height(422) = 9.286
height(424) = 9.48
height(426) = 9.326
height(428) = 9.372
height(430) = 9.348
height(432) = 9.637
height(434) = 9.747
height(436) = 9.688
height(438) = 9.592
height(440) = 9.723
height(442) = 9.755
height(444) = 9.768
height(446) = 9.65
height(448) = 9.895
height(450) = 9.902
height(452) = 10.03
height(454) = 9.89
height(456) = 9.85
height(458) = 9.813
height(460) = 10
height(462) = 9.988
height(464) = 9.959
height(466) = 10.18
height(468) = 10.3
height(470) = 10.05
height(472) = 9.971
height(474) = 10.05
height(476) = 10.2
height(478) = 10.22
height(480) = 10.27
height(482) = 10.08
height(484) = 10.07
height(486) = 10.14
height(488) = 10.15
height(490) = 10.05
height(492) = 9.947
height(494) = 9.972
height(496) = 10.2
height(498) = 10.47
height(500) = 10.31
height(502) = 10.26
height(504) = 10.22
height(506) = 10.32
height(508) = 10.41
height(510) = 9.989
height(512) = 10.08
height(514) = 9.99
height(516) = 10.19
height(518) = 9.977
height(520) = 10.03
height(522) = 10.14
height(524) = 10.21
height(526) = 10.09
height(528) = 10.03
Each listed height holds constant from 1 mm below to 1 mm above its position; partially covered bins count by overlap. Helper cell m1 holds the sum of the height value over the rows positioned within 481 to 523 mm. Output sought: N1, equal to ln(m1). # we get 5.4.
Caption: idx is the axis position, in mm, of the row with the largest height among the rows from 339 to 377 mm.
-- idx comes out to 346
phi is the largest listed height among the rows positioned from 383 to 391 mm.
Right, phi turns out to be 9.478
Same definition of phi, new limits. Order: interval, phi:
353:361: 9.77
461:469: 10.3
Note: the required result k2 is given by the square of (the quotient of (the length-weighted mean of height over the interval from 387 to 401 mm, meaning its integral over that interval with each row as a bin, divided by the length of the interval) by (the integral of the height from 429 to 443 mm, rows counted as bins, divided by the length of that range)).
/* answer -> 0.38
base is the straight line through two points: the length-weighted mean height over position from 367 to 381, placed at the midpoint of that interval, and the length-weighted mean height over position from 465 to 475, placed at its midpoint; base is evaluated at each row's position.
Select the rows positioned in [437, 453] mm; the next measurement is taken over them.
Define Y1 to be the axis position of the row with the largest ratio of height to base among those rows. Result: 452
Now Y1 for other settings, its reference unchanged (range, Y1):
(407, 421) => 410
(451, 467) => 466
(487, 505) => 498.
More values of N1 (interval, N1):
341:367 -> 4.8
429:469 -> 5.3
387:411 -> 4.4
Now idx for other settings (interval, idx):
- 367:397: 376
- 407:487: 468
